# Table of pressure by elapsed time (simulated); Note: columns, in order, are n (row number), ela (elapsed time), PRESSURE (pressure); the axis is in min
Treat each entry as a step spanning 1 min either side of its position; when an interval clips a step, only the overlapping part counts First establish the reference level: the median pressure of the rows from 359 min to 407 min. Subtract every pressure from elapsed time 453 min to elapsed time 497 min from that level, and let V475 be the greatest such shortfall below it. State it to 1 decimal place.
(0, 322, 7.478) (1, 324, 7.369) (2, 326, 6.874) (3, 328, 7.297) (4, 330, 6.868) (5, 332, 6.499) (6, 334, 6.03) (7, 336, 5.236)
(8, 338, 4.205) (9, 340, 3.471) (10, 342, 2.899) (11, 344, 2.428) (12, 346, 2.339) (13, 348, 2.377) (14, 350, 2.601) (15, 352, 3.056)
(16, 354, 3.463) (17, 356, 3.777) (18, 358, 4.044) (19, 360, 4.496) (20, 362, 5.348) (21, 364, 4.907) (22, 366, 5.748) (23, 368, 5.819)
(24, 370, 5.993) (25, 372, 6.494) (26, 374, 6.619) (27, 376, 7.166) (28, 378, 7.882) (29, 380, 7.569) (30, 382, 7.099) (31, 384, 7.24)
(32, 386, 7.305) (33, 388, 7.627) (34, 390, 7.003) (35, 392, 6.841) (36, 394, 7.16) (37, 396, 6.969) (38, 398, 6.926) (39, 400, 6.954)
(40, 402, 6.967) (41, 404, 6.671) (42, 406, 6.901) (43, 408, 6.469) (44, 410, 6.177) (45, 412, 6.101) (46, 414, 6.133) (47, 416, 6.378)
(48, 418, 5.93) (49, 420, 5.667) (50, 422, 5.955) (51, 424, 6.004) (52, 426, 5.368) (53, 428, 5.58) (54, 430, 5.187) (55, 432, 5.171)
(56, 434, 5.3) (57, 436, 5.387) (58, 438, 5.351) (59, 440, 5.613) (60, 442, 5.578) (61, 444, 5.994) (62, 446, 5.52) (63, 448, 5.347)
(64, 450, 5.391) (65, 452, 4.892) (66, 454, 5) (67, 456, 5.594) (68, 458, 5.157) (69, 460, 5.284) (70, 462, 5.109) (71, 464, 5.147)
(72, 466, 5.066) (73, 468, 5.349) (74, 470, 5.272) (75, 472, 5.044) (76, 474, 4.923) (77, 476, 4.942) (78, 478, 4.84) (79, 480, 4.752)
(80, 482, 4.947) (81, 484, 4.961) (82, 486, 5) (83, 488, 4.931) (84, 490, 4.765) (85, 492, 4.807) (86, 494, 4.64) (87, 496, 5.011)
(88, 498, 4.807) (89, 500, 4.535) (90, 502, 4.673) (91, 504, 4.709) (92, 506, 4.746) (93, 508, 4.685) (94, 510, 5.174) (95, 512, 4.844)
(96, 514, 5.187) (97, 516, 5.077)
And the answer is 2.3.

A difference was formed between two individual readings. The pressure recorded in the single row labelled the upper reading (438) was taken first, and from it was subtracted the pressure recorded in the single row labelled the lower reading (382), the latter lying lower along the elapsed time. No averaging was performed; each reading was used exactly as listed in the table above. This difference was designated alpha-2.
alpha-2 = -1.7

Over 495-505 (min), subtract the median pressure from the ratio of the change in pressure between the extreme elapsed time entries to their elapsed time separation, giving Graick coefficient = -5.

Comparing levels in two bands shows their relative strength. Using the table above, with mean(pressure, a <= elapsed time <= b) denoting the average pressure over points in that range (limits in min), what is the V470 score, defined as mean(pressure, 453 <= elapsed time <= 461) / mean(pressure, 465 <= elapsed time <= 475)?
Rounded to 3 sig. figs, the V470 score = 1.02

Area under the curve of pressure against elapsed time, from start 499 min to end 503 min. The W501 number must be 18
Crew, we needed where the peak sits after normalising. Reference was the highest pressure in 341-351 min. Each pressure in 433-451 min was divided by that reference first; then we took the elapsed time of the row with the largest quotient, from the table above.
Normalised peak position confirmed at 444 min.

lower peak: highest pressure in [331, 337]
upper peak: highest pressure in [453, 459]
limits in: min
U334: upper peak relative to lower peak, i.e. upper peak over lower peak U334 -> 0.86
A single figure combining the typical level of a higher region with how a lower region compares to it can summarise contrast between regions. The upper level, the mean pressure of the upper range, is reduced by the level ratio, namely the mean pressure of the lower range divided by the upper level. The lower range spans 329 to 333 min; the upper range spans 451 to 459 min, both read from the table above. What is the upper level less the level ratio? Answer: 3.9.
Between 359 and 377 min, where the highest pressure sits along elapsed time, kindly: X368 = 376 min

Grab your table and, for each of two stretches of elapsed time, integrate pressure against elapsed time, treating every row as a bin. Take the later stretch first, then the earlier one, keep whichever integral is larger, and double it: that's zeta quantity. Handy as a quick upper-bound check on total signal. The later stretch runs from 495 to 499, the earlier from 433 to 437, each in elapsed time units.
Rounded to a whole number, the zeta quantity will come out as 43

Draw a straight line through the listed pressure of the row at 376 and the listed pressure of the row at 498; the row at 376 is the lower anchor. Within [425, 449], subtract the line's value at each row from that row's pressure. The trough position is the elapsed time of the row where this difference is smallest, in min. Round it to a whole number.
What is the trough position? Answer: 430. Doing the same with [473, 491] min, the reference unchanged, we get 480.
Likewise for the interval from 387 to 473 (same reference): 430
